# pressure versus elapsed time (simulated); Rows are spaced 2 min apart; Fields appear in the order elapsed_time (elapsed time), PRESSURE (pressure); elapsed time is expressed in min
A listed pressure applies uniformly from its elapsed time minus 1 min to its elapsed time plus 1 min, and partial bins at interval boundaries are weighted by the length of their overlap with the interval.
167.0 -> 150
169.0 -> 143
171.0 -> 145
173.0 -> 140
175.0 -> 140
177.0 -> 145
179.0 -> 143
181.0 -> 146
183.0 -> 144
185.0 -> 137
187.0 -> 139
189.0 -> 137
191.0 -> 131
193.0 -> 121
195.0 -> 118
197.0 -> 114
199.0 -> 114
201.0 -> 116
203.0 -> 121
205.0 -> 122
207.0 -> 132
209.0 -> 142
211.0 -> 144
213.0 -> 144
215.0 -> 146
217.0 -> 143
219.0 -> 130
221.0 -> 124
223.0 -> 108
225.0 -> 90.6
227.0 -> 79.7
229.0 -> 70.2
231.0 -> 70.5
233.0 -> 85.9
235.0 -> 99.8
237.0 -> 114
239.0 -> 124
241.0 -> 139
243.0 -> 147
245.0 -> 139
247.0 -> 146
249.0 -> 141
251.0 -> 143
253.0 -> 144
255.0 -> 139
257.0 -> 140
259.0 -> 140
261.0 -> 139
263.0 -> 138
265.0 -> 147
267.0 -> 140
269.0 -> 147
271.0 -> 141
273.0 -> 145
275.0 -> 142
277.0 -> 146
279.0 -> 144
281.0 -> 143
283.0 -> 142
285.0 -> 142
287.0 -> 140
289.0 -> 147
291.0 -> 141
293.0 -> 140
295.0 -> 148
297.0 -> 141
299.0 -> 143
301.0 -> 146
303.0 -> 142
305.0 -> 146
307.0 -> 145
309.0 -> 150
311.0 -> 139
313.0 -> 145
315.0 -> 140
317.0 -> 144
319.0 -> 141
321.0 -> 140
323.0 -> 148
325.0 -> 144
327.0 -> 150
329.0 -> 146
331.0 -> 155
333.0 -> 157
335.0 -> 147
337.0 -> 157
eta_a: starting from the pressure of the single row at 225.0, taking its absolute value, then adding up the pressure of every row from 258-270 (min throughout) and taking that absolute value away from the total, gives 760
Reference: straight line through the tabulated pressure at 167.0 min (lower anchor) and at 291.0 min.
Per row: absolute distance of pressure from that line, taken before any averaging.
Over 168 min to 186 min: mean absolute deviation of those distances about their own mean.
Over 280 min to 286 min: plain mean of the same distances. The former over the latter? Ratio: 3.1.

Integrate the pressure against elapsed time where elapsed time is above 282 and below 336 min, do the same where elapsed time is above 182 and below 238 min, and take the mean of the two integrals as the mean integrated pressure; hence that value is 7247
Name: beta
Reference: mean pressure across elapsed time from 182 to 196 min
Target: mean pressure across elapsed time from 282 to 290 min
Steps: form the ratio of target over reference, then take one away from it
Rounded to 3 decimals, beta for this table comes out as 0.078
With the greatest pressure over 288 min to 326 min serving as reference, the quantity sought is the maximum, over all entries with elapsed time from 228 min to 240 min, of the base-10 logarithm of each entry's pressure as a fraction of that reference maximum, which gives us -0.083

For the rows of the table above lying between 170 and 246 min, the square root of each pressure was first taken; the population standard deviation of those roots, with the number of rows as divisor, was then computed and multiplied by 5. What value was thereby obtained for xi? 5.2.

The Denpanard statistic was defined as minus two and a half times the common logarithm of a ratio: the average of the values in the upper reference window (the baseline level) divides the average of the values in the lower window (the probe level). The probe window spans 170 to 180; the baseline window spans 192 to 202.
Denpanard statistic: -0.22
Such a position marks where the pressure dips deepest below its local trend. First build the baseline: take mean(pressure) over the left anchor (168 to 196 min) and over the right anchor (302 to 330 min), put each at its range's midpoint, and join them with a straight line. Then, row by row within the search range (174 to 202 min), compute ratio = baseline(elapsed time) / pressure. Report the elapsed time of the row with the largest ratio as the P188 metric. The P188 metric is 199.0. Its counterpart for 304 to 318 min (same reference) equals 311.0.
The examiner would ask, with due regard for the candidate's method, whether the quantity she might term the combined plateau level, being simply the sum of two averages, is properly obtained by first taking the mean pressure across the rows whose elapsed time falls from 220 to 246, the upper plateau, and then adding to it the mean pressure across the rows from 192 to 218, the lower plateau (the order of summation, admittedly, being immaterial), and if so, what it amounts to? 236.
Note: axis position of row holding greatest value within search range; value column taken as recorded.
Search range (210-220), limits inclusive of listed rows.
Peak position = 215.0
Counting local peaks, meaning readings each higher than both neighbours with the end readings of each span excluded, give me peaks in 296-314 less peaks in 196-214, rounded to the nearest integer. 3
